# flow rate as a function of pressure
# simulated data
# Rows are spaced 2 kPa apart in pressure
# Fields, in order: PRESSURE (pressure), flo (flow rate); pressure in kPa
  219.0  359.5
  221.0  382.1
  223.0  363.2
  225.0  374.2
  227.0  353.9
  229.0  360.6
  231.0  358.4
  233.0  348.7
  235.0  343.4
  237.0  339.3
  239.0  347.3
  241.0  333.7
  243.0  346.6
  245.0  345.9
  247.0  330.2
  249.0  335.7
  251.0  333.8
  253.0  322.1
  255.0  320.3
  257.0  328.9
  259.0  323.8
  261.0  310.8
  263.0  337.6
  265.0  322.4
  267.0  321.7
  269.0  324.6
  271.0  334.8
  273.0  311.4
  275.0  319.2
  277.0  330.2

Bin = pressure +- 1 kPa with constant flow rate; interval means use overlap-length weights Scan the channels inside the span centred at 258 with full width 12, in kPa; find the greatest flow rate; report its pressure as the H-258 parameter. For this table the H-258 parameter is 263.0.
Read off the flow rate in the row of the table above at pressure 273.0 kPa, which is 311.4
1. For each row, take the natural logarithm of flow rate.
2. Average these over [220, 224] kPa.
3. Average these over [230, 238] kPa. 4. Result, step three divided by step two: 0.99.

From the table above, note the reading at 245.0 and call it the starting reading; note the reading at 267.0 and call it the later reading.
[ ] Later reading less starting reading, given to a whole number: -24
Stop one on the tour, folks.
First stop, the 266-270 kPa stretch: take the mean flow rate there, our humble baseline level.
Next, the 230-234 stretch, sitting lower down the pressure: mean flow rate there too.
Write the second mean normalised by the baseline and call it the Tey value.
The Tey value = 1.09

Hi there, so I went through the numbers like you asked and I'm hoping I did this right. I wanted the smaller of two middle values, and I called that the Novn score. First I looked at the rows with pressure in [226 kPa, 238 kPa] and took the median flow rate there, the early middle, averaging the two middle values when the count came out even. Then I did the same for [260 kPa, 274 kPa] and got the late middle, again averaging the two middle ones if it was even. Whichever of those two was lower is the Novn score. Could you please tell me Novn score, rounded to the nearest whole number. 322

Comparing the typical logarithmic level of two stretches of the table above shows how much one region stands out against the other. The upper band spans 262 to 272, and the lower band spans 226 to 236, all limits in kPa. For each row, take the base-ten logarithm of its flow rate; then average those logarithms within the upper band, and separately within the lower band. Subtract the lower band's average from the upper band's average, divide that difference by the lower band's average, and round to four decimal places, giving -0.0124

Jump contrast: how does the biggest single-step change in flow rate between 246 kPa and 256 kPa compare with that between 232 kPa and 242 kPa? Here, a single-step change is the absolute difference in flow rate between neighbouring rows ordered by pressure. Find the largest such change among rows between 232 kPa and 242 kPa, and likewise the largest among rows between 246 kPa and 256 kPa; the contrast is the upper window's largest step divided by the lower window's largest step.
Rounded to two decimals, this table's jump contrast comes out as 0.86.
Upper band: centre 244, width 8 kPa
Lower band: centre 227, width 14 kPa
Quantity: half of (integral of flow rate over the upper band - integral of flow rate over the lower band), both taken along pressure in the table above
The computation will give -1185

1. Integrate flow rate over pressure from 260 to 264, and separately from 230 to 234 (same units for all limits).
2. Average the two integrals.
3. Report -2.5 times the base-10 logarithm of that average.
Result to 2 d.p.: -7.83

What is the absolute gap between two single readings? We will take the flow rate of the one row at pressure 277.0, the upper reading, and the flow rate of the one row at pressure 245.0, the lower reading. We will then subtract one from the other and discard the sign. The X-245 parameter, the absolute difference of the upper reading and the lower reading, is 16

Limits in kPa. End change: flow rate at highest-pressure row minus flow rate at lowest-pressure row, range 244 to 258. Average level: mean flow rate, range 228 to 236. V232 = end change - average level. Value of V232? -370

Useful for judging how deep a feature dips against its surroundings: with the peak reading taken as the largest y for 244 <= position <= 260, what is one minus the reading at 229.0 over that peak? -0.042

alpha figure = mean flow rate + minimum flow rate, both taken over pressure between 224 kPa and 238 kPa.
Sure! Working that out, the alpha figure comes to 693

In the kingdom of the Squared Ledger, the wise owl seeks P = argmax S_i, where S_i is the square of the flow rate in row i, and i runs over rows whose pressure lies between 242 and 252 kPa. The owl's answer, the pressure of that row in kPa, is 243.0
